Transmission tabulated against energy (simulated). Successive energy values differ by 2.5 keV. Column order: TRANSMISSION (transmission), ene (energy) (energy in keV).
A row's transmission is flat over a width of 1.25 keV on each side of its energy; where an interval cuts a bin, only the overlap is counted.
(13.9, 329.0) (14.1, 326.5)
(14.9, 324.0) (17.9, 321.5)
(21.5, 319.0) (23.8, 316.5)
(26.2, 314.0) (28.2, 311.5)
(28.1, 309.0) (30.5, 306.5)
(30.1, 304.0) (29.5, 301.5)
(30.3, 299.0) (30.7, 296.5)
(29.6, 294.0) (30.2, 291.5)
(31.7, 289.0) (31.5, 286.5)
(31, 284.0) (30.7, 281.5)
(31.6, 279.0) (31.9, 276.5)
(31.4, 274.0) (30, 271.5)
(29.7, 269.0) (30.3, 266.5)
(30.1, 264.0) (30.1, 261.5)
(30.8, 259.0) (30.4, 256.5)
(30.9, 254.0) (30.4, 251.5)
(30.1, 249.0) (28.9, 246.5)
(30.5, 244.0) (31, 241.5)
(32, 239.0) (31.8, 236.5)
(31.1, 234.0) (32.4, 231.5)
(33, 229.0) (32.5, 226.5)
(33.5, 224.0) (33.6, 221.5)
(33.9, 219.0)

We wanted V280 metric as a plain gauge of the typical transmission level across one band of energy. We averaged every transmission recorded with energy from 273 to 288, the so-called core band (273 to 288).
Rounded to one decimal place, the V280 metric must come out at 31.4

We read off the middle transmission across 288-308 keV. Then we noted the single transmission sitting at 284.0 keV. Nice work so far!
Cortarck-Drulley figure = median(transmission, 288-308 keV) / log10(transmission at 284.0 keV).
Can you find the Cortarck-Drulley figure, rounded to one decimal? 20.3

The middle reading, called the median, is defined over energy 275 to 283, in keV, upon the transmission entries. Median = 31.6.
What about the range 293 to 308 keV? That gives 30.2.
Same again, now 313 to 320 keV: 23.8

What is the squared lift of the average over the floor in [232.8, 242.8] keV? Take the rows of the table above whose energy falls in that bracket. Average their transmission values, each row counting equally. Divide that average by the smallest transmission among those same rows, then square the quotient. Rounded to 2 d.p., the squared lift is 1.03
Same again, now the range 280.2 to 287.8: 1.02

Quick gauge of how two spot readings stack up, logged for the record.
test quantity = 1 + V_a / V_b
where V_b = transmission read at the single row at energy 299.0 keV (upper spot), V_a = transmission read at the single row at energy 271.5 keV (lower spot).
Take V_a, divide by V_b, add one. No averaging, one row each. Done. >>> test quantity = 1.99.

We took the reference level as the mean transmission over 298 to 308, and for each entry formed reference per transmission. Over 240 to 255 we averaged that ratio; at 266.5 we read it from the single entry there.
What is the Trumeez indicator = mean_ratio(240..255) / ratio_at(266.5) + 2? 3.00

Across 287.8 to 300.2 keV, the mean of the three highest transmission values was 30.9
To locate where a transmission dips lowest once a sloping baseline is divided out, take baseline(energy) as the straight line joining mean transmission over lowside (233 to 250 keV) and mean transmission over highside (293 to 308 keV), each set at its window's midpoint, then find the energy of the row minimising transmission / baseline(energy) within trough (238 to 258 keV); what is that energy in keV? 246.5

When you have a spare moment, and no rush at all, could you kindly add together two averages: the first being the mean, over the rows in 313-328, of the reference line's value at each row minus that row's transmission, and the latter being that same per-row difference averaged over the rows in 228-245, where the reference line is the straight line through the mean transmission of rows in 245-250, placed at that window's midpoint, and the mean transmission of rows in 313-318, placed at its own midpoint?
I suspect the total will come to 3.5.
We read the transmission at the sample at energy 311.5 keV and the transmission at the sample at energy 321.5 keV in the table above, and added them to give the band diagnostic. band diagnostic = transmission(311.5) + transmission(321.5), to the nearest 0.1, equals 46.1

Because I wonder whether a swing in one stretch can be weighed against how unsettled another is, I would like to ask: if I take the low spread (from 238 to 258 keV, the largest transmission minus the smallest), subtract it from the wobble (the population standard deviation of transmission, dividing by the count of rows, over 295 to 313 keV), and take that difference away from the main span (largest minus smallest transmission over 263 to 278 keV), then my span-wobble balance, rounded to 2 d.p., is 4.30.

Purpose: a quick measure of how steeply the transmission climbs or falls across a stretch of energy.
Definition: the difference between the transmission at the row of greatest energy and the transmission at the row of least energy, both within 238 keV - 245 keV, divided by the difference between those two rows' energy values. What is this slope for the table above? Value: -0.30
